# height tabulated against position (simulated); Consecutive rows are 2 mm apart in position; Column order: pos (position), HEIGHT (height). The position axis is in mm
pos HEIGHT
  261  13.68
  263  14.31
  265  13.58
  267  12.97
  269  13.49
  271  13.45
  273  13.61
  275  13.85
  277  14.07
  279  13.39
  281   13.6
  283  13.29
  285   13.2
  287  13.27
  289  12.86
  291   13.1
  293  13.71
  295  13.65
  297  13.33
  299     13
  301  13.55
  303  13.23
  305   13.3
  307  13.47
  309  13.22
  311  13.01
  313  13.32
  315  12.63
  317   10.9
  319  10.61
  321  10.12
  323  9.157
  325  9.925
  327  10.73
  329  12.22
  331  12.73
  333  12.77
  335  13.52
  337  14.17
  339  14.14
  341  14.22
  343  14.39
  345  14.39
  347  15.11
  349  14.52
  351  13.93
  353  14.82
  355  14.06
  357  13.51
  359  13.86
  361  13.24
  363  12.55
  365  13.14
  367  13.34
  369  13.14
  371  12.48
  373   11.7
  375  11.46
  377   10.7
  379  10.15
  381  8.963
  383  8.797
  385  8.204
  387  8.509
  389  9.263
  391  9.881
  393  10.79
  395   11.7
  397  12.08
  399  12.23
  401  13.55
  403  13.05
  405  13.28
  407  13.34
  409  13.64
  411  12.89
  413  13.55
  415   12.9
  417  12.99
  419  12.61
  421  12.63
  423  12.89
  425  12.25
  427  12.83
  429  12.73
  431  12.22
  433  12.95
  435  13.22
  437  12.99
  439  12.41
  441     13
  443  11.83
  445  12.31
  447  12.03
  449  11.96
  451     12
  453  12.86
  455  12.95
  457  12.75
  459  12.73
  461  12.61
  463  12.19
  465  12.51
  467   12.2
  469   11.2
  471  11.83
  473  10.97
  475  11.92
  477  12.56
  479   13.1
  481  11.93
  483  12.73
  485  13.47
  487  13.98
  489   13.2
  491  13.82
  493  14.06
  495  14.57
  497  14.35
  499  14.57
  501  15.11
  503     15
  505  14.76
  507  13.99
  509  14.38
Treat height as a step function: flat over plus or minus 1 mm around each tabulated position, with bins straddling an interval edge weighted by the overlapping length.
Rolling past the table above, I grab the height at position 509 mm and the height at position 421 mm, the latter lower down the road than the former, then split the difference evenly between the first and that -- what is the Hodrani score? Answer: 13.5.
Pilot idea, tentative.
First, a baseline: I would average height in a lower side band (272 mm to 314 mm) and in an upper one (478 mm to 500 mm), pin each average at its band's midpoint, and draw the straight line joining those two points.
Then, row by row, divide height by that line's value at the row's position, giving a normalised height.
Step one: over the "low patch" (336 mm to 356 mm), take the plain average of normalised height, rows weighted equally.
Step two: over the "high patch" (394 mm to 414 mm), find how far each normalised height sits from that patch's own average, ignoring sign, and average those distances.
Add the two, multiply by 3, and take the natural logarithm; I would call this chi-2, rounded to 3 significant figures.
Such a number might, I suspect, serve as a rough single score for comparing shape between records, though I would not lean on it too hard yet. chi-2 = 1.20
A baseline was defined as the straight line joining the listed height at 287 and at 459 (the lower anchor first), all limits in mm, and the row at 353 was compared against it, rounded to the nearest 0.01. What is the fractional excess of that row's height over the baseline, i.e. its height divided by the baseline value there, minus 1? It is 0.13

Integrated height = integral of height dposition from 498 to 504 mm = 89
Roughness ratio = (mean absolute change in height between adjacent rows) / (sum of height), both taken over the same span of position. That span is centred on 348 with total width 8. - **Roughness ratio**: 0.011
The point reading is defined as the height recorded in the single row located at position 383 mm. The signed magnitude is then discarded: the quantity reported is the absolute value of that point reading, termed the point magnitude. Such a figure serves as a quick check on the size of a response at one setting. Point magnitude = 8.8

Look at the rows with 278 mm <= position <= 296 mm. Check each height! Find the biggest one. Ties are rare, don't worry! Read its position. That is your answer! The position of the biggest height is 293 mm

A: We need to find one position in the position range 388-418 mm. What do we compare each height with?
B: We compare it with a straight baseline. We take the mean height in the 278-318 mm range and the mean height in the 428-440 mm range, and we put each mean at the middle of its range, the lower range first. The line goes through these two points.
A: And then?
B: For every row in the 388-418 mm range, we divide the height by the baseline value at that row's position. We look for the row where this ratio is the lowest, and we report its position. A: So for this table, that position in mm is 389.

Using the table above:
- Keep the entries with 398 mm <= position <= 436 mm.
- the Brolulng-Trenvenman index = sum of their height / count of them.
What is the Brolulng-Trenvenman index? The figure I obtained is 12.9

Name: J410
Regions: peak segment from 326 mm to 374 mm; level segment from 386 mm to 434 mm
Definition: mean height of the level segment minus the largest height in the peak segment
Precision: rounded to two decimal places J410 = -2.83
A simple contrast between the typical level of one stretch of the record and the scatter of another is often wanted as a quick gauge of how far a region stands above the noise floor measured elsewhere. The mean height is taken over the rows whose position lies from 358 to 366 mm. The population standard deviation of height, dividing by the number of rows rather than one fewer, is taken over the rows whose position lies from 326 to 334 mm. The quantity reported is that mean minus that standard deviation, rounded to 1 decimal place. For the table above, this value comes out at 12.4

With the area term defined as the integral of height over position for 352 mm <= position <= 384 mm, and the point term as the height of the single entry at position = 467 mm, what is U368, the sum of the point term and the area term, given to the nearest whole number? 404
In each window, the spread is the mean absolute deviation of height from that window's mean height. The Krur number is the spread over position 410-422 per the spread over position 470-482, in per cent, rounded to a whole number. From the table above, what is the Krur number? 44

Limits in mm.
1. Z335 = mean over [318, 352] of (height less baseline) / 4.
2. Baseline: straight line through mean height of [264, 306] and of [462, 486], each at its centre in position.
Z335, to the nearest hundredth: -0.09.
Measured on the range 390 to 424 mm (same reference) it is -0.01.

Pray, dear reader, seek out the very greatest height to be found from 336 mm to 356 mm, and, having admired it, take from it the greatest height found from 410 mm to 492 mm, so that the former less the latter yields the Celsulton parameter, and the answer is 1.1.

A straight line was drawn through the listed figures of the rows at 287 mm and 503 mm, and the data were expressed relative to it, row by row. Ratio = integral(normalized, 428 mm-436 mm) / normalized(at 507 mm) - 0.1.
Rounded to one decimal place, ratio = 7.5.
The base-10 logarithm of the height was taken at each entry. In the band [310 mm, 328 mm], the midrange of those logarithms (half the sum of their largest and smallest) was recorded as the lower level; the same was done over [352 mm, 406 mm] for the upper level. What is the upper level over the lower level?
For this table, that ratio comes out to 1.00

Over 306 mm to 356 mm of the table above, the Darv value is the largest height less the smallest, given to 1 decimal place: 6.0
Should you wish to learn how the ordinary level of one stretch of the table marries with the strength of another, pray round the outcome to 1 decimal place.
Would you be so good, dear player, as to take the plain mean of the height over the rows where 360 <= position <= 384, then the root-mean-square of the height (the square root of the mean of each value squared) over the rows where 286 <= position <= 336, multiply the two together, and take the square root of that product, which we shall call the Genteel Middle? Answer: 12.1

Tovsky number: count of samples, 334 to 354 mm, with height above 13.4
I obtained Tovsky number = 10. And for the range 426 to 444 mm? 0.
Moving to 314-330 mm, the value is 0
